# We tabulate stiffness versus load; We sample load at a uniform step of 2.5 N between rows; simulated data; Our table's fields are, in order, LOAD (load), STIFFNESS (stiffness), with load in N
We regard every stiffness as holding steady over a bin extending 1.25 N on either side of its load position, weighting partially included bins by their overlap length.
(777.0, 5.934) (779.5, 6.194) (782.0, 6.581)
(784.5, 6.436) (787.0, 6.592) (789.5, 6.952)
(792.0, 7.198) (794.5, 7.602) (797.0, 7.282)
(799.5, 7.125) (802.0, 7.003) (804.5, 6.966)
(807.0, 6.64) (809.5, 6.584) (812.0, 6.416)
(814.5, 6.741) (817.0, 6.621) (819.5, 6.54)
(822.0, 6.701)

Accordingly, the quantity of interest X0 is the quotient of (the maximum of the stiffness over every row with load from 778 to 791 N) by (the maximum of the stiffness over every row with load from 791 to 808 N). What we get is 0.91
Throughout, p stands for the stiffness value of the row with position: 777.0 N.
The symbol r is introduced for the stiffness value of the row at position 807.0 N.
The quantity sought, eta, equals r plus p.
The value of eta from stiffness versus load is 12.6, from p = 5.934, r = 6.64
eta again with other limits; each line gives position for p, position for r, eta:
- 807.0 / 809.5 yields 13.2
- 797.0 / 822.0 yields 14.0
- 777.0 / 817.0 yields 12.6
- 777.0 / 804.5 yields 12.9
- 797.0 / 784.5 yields 13.7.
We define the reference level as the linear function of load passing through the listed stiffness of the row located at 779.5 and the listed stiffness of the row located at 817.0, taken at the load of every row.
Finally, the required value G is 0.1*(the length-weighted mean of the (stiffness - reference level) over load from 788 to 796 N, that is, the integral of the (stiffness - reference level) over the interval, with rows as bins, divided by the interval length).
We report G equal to 0.09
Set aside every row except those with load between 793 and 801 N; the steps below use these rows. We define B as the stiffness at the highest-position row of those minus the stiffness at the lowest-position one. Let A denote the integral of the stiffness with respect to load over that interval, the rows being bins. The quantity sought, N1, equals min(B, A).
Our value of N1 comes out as -0.5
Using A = 59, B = -0.5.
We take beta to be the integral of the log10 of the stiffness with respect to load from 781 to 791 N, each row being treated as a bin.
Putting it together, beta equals 8.23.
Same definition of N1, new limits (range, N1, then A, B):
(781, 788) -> 0.0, 46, 0.0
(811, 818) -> 0.2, 46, 0.2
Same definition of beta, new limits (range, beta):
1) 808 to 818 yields 8.19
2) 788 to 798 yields 8.60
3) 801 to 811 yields 8.31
